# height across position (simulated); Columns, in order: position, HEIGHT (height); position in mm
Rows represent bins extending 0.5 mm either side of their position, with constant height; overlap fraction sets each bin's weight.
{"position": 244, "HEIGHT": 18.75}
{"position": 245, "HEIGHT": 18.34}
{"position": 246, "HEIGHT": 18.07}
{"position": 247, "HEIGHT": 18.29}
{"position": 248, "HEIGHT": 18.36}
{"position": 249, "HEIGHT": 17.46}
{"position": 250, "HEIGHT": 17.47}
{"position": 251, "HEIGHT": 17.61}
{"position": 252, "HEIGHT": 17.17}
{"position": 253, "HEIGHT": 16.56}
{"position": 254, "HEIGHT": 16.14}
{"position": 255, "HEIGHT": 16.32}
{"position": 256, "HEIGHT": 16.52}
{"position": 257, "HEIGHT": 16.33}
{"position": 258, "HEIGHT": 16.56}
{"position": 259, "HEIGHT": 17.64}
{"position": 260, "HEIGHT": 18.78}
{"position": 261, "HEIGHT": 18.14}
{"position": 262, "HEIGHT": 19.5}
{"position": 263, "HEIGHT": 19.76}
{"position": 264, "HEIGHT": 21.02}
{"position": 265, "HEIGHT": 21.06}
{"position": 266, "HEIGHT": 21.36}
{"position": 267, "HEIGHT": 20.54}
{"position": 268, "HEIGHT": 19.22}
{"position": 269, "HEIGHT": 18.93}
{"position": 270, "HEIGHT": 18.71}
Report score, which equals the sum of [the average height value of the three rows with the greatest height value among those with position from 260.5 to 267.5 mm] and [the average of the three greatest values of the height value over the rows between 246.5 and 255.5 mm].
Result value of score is 39.2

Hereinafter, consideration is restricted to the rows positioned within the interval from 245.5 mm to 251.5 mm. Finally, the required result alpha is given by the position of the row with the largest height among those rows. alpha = 248 mm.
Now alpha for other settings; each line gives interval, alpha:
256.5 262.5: 262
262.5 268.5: 266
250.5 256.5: 251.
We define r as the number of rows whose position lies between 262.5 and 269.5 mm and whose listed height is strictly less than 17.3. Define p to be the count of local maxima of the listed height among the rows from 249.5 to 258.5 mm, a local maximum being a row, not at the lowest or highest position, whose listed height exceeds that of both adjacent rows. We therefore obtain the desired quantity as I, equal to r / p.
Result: 0.0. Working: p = 2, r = 0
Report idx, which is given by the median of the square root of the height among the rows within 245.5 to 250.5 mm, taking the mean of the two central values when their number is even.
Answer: 4.3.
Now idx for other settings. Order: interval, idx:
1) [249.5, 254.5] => 4.1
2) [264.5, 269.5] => 4.5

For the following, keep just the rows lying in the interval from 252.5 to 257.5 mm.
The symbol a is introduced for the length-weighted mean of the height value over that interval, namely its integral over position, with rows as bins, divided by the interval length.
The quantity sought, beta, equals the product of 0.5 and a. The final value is 8.2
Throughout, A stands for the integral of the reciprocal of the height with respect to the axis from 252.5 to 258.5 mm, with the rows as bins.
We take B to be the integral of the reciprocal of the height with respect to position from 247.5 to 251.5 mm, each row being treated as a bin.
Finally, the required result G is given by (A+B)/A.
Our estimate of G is 1.62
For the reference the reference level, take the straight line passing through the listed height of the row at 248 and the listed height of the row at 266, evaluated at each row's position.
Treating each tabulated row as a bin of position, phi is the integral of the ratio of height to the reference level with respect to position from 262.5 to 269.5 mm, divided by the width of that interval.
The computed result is 0.95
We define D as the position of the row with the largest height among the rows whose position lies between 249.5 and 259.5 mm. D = 259 mm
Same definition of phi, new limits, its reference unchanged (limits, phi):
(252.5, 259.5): 0.84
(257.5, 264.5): 0.91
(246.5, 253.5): 0.94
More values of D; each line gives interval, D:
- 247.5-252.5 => 248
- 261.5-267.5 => 266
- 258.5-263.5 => 263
